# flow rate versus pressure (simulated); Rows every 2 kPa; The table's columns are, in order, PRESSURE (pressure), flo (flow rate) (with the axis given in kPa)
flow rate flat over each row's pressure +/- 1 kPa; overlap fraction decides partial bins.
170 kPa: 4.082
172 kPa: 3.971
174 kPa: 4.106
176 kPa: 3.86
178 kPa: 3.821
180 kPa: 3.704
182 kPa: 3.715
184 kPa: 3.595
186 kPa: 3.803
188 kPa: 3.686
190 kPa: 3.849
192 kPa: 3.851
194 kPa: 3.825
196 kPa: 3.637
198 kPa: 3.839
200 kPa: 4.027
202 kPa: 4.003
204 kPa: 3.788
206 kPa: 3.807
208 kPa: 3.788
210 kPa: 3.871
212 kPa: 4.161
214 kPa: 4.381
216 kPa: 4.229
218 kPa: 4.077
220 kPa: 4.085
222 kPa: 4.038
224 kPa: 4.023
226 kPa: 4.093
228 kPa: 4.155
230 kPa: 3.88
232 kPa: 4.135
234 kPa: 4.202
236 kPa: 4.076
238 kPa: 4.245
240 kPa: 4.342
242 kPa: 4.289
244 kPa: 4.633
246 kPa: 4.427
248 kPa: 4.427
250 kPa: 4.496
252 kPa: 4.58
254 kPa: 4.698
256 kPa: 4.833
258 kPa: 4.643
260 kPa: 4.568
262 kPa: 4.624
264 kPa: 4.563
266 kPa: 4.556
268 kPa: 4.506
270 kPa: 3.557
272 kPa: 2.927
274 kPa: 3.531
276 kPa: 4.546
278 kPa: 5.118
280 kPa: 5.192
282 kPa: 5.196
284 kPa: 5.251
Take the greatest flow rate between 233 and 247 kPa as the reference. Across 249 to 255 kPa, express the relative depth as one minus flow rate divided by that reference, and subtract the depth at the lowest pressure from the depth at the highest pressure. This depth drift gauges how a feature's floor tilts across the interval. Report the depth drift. -0.044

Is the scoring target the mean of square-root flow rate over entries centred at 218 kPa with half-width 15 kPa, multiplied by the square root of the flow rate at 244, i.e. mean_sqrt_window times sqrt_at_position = 4.3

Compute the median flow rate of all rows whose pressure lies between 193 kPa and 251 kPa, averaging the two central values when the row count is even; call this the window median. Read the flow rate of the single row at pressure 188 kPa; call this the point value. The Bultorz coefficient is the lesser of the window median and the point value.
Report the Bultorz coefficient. 3.69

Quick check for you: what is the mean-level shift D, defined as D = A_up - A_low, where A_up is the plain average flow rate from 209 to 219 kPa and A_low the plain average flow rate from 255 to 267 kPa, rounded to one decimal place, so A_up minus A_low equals -0.5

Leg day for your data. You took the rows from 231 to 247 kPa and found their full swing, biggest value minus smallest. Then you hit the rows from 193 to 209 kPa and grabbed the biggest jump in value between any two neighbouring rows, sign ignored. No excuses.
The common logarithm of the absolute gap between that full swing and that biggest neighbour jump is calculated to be -0.47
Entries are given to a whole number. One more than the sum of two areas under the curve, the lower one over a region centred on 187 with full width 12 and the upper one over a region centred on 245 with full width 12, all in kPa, 99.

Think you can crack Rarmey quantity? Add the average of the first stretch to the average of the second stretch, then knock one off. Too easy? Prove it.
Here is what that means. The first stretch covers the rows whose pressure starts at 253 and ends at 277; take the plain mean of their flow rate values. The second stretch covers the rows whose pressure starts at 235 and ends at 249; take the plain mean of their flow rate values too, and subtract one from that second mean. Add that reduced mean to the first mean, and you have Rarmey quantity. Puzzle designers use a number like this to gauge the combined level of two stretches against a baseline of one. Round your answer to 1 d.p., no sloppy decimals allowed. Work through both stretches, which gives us 7.6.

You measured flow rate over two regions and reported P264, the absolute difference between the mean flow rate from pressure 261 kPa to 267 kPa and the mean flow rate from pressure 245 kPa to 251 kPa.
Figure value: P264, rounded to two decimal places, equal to 0.13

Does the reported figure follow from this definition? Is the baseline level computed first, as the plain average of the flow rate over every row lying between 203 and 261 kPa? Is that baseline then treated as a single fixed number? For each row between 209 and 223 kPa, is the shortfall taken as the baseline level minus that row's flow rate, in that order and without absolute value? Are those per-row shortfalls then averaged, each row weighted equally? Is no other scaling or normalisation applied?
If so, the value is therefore 0.1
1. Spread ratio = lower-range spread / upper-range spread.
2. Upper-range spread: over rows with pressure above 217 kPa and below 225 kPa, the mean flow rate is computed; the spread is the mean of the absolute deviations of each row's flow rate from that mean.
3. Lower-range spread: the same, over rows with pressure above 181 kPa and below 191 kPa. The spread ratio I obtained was 3.1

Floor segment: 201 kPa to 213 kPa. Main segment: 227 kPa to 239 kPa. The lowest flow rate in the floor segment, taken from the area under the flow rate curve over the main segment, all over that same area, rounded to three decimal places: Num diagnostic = 0.923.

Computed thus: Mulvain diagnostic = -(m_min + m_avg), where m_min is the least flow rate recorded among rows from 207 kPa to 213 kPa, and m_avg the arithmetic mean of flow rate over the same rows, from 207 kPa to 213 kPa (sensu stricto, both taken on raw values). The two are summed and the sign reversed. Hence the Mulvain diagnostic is -7.7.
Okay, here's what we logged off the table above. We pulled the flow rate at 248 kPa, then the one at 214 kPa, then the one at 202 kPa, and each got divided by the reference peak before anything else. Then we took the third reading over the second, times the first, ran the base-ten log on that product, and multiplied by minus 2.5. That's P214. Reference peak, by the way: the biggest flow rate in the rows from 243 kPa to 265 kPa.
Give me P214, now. 0.193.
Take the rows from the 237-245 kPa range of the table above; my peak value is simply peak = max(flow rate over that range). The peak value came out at 4.633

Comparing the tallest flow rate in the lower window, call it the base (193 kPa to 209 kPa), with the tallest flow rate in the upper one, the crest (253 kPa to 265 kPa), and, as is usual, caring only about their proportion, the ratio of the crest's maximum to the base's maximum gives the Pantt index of 1.20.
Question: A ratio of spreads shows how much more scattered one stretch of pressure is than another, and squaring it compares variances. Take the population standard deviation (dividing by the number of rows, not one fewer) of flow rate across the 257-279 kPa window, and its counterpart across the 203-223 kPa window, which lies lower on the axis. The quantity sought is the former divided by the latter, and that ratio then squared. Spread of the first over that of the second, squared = 10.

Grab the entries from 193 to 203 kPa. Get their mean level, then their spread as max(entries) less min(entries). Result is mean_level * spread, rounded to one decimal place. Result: 1.5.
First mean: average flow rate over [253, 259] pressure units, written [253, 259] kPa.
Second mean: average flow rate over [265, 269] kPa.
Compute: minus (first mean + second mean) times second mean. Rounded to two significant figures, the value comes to -42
